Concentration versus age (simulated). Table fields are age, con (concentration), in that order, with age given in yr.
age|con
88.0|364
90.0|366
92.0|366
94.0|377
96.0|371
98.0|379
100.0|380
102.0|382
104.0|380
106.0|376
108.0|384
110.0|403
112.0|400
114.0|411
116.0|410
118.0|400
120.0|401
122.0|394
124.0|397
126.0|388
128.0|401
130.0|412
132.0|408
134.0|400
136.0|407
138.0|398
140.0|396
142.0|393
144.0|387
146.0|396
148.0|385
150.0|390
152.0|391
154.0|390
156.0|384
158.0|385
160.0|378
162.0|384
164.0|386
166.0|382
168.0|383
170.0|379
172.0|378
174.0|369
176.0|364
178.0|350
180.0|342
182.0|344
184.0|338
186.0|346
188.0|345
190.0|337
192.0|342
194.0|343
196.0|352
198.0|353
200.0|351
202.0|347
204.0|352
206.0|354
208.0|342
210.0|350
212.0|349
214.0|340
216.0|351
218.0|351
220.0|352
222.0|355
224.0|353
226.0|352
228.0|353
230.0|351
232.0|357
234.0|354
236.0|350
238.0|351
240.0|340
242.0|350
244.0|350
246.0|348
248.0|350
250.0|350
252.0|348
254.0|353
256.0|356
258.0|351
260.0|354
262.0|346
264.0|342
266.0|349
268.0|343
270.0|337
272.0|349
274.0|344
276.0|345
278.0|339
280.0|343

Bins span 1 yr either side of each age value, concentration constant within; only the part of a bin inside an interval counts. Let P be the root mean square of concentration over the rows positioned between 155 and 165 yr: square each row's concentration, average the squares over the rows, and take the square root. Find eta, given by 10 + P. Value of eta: 393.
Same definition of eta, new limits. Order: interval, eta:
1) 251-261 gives 362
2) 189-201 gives 356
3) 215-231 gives 362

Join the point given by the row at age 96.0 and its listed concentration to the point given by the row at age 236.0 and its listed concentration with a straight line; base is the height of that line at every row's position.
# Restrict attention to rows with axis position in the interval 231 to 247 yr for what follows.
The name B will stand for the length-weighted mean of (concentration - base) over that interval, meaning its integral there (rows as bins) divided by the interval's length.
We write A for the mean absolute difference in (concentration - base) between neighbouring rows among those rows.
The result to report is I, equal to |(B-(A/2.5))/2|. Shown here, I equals 1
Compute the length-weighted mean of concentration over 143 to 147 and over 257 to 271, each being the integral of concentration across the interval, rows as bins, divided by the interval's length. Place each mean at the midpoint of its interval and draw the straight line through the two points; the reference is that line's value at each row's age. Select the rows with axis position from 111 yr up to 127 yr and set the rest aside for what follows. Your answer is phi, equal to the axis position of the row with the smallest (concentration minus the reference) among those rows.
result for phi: 126.0 yr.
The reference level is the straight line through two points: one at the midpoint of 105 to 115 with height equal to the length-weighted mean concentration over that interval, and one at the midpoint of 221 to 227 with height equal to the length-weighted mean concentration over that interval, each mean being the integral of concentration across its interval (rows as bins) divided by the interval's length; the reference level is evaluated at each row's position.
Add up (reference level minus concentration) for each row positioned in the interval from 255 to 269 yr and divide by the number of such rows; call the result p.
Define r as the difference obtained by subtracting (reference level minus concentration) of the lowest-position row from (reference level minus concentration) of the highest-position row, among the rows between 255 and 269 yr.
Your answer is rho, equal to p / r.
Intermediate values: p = -9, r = 9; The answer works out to -1.1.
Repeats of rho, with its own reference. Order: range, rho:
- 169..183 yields 0.3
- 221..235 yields 0.5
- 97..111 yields -0.5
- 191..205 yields -1.0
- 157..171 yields -4.4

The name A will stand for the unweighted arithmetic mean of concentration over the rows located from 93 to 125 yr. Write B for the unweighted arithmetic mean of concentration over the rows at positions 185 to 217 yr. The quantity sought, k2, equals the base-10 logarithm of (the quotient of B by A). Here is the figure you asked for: -0.051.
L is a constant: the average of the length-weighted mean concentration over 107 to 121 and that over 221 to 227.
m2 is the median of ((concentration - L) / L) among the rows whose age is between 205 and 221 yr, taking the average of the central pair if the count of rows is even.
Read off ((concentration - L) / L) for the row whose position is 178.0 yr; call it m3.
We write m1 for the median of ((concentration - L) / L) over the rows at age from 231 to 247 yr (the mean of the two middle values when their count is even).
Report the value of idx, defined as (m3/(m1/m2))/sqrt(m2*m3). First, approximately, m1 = -0.07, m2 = -0.071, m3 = -0.072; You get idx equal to -1.0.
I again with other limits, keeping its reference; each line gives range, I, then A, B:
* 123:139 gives 16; 8.7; 36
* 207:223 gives 3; 4.8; -4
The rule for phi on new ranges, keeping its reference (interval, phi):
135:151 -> 148.0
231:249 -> 240.0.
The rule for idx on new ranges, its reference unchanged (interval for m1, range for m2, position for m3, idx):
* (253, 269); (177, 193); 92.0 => -0.7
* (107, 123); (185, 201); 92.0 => 0.8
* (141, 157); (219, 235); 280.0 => 2.3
